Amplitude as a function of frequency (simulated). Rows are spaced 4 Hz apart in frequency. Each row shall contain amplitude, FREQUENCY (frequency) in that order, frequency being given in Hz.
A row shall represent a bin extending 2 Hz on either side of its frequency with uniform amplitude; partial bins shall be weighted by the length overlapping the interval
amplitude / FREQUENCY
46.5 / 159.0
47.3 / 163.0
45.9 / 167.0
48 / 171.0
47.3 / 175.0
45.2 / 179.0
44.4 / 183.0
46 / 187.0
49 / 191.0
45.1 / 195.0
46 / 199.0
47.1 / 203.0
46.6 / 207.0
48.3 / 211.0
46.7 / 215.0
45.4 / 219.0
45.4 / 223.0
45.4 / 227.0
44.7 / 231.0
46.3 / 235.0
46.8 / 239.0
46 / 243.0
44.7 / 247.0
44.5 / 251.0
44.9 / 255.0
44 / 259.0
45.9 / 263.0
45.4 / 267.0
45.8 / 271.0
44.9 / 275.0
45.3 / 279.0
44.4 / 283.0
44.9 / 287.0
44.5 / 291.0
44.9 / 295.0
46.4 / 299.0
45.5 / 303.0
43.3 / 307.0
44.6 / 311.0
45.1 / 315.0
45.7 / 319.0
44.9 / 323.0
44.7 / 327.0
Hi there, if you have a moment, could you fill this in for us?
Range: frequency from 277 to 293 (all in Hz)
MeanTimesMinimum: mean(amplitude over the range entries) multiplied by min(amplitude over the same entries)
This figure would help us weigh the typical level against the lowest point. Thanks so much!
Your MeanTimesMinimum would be 1988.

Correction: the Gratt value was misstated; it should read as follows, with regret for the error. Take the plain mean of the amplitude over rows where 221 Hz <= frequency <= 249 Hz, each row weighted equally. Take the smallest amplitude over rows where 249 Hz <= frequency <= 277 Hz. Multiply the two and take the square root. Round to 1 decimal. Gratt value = 44.8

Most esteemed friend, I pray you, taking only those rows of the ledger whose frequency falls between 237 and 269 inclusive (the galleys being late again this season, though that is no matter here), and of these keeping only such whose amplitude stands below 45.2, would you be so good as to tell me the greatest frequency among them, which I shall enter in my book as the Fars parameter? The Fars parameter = 259.0 Hz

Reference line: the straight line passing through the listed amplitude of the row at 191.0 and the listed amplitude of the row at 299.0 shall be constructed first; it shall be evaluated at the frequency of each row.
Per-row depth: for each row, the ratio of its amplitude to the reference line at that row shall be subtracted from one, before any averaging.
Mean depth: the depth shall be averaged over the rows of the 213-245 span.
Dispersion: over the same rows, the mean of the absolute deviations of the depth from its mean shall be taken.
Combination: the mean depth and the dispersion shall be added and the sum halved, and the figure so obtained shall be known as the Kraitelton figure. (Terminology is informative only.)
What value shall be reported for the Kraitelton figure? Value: 0.0307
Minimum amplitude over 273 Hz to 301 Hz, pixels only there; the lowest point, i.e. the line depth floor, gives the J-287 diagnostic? 44.4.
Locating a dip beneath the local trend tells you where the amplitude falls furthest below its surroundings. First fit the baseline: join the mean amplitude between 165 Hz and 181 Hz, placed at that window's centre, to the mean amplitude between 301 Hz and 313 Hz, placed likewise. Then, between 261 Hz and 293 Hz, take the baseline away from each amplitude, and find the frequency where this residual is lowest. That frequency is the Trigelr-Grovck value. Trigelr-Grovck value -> 283.0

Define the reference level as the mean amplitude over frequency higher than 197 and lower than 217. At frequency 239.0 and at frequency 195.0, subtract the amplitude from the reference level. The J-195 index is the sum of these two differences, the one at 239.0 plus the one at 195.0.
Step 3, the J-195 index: 2.0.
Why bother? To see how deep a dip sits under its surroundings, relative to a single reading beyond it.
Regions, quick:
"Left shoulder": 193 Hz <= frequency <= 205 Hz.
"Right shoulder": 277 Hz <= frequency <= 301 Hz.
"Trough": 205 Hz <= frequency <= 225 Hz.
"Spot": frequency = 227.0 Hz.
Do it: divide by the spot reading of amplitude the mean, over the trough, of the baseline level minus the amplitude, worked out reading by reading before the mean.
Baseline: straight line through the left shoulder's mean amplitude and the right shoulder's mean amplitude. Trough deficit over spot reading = -0.013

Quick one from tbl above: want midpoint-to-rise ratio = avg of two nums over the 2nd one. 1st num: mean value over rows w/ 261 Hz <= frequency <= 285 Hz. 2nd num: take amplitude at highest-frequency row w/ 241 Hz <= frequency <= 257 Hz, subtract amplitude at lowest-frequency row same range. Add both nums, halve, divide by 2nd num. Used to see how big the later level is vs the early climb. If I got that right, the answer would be -20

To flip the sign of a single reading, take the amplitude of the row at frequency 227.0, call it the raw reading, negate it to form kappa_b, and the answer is -45.4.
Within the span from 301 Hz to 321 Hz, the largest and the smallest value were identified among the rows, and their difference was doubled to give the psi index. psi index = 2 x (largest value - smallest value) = 4.8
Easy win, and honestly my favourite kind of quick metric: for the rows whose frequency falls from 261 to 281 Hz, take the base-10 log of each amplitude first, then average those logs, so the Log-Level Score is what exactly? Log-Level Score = 1.658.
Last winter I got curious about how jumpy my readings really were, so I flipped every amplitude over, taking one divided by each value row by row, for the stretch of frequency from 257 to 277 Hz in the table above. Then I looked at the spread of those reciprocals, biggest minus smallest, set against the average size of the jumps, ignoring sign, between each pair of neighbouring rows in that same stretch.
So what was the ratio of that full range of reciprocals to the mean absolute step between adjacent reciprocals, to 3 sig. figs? 2.08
